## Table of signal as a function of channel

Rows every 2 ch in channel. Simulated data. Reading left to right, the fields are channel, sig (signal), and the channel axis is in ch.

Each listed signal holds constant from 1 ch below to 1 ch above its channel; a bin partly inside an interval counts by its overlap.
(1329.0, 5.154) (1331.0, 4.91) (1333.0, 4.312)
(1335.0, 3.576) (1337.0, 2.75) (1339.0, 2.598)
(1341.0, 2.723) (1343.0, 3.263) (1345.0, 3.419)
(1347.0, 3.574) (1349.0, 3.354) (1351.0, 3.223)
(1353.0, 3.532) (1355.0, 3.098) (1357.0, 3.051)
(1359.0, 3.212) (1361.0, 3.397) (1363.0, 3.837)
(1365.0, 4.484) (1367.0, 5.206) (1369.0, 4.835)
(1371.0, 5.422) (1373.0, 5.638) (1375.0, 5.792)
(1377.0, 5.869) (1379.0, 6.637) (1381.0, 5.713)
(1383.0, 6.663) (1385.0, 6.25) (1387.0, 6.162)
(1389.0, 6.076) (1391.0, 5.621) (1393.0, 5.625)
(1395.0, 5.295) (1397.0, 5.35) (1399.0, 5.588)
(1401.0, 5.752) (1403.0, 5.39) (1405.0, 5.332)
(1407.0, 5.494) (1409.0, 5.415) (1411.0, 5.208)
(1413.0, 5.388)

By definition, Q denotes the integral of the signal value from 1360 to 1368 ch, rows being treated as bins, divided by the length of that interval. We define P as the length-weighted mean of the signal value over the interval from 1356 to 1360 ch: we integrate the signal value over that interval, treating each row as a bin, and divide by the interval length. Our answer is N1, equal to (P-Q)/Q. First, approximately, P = 3.1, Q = 4.2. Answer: -0.3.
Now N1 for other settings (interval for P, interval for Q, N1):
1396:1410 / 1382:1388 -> -0.1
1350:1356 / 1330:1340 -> -0.1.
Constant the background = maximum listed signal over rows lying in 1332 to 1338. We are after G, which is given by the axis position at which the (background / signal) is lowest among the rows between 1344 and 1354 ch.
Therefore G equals 1347.0 ch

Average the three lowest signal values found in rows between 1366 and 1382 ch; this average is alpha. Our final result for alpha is 5.2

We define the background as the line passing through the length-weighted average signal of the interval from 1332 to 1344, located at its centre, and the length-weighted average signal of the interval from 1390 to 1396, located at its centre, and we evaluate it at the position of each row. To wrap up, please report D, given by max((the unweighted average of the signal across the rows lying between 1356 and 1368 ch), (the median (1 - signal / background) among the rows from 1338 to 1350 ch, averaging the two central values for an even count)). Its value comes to 3.9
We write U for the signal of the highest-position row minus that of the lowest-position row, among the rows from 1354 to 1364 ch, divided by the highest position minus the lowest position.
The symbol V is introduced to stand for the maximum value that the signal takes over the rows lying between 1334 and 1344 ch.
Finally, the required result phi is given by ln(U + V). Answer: 1.30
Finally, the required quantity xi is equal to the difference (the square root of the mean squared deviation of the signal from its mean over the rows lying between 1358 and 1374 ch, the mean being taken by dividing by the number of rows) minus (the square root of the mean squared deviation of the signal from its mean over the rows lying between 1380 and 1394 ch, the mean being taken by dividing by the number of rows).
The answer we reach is 0.51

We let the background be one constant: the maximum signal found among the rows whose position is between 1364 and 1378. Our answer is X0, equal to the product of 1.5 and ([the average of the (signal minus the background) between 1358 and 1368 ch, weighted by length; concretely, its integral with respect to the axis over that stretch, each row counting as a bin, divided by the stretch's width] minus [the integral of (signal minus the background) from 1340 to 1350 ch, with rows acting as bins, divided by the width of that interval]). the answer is 1.1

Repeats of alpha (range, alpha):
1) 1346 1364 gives 3.1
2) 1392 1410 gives 5.3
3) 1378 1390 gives 6.0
